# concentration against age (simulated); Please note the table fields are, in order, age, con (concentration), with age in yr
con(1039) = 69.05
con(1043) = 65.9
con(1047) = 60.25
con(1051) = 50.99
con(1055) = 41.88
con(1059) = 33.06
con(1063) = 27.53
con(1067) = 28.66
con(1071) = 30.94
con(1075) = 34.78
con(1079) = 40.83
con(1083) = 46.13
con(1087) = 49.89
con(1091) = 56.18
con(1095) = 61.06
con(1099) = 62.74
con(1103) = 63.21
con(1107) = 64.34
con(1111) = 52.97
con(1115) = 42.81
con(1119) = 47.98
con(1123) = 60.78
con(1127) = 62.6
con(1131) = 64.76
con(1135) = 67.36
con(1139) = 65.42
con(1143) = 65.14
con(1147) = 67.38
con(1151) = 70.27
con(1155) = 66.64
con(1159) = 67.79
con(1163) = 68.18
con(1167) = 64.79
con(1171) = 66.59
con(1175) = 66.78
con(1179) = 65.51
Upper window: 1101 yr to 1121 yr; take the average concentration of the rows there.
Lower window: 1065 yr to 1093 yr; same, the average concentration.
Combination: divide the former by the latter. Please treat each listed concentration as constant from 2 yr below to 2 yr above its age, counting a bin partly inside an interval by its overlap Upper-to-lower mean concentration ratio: 1.3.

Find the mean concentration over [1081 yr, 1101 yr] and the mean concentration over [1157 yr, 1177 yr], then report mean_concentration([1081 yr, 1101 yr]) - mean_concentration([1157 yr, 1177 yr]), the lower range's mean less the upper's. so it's -12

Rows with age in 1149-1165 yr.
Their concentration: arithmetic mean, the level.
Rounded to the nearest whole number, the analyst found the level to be 68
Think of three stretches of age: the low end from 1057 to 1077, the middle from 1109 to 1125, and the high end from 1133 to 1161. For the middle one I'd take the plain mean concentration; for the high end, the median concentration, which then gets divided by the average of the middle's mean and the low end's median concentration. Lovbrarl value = 1.6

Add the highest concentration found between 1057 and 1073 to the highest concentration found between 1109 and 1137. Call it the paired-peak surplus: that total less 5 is 95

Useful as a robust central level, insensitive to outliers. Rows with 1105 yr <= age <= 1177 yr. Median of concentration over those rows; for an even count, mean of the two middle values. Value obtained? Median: 65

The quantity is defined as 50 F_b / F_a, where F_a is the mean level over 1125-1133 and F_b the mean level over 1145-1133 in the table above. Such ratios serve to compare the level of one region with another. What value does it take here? 52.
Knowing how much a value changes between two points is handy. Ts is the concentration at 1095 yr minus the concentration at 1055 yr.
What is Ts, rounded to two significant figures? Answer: 19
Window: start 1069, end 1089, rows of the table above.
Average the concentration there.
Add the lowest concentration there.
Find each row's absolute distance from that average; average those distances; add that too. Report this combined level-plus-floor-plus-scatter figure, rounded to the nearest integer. 78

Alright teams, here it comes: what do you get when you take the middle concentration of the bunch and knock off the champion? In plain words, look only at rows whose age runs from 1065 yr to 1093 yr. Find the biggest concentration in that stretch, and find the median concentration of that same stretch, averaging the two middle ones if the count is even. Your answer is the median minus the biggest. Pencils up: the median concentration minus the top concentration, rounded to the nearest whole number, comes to -15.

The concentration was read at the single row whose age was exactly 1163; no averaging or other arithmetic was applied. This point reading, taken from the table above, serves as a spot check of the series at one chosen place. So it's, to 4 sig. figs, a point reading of 68.18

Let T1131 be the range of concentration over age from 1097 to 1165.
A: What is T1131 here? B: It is 27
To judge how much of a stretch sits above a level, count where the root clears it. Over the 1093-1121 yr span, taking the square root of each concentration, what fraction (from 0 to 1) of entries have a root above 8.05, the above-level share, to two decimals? 0.00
